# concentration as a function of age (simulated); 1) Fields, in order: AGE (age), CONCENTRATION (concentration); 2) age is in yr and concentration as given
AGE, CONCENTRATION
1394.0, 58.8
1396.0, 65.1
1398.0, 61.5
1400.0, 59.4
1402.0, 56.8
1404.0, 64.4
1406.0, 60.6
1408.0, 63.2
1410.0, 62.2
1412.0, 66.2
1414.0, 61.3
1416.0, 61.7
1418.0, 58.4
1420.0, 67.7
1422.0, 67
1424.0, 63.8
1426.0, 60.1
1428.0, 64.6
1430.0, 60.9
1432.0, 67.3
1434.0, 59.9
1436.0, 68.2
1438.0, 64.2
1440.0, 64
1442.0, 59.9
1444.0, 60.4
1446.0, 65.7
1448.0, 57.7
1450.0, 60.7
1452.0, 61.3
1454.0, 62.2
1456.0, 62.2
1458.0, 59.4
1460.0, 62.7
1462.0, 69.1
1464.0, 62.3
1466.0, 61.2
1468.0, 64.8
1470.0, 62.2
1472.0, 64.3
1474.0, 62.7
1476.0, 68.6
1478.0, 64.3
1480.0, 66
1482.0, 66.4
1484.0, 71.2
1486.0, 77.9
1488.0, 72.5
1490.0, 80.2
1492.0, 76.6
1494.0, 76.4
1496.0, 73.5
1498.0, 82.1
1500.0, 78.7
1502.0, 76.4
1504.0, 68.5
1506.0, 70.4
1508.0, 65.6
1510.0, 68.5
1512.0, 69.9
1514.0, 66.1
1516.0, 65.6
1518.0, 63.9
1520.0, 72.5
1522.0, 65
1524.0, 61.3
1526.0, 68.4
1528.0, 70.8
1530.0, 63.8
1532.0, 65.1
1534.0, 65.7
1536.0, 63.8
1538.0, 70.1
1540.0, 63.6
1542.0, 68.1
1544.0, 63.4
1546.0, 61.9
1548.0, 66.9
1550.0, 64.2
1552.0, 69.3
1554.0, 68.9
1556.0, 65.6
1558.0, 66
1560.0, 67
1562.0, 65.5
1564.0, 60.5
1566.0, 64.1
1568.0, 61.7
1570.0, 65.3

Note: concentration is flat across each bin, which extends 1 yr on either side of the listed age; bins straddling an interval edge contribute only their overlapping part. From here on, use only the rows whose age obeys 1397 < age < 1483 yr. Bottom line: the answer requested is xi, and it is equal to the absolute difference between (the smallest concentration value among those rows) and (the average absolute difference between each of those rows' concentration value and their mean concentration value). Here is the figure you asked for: 54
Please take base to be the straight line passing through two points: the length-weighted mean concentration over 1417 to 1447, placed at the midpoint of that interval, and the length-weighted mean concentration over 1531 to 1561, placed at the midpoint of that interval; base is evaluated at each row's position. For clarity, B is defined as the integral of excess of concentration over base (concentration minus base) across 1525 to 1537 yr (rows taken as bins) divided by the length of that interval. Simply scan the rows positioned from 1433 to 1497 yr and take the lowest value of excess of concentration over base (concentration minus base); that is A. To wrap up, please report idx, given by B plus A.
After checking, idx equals -5.5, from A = -6.12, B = 0.6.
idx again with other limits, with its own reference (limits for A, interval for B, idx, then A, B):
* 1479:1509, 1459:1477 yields 0.4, 0.46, -0.1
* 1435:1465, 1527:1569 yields -6.6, -6.12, -0.5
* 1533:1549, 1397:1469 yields -5.0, -4.07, -0.9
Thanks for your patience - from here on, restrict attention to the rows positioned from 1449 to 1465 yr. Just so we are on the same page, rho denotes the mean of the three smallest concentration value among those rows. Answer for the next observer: 60.5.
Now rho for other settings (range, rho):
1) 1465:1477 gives 62.0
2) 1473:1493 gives 64.3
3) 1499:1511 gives 67.5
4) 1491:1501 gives 75.5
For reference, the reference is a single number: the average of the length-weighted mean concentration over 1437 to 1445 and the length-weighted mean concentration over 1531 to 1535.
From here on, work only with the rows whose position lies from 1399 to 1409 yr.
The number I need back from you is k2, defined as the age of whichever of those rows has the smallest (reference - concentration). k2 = 1404.0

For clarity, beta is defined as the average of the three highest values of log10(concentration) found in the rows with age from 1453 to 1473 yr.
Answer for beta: 1.82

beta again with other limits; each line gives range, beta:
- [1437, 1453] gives 1.81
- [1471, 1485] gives 1.84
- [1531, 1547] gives 1.83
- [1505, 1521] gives 1.85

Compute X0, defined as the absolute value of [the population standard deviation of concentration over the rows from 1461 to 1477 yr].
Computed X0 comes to 2.79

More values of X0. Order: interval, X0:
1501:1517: 3.34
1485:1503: 2.85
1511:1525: 3.47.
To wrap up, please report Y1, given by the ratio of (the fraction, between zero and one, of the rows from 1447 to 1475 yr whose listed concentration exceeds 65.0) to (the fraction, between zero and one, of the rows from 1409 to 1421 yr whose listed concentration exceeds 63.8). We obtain 0.2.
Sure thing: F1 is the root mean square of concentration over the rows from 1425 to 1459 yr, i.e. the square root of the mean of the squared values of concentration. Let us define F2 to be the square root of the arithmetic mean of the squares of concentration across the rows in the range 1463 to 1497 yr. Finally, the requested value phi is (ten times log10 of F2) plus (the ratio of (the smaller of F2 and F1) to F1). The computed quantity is 19.4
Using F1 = 62.3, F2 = 69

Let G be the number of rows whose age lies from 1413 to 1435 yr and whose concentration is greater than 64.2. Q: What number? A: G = 4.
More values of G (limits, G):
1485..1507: 11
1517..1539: 7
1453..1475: 3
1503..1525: 9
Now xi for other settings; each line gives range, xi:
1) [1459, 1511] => 56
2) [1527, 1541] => 61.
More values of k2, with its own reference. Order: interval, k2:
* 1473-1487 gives 1486.0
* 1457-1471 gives 1462.0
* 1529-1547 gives 1538.0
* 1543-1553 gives 1552.0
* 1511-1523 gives 1520.0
